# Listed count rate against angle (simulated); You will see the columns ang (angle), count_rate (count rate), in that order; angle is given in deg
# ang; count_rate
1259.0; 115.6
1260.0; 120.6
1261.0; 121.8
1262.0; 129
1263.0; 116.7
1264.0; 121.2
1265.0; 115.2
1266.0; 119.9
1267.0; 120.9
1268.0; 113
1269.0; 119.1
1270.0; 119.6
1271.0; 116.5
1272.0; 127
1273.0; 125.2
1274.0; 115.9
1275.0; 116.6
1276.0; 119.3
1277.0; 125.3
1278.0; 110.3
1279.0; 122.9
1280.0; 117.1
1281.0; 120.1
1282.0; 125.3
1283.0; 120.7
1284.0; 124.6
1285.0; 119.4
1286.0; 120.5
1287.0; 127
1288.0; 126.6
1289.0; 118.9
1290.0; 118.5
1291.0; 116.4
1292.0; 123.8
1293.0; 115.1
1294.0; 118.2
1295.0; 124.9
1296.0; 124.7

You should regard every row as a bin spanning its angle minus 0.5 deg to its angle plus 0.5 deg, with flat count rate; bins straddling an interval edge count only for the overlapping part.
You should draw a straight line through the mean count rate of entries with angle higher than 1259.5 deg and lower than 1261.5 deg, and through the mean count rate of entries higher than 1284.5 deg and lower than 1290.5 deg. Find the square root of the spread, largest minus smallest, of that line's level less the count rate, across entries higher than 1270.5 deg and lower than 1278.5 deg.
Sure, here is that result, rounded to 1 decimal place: 4.1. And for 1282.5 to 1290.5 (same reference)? 2.9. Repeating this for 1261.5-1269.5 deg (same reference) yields 4.0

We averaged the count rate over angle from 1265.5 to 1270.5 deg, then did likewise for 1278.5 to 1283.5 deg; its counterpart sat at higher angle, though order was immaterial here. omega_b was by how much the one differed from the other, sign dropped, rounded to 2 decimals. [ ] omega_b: 2.72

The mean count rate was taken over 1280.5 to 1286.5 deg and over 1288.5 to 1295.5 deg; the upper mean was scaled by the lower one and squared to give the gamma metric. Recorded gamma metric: 0.96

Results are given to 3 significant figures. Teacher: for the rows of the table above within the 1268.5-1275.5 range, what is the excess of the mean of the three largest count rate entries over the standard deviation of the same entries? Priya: 120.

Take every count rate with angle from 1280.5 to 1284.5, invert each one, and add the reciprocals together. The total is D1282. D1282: 0.0326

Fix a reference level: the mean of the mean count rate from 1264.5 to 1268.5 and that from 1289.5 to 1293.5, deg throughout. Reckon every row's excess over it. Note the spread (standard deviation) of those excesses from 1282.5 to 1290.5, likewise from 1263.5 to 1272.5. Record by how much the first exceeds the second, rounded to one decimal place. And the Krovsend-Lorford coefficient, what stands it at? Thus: -0.5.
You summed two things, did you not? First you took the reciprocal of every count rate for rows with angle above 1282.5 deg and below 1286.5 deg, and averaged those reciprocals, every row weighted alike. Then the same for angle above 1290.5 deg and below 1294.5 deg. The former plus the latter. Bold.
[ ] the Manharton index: 0.0167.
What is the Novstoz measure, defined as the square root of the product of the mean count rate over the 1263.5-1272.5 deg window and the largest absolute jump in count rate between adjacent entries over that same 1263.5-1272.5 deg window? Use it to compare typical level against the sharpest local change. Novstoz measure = 35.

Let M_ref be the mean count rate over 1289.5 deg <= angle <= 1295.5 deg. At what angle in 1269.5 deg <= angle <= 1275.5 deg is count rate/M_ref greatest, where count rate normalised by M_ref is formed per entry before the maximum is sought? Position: 1272.0 deg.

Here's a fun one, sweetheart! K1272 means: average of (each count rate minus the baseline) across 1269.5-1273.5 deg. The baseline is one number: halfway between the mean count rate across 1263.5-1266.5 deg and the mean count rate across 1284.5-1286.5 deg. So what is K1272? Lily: 2.7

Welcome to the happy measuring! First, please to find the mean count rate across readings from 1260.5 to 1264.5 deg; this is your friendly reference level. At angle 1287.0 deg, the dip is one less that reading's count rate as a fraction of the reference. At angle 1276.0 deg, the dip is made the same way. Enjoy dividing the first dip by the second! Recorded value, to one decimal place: -1.7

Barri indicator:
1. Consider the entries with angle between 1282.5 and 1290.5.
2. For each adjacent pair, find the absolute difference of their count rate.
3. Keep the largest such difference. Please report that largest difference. 7.7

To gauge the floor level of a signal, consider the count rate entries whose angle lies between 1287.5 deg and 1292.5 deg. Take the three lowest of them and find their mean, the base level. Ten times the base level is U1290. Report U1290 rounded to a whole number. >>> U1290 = 1179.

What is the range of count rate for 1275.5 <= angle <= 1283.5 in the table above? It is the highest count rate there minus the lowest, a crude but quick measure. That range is 15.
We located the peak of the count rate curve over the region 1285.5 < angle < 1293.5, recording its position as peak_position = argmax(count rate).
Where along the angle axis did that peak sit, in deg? 1287.0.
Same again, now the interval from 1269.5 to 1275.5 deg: 1272.0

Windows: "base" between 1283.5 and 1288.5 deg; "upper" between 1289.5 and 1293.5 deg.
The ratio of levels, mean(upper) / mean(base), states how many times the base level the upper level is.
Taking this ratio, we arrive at 0.96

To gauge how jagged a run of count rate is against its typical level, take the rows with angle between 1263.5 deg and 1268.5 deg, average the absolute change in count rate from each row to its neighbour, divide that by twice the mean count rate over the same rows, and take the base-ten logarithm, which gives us -1.68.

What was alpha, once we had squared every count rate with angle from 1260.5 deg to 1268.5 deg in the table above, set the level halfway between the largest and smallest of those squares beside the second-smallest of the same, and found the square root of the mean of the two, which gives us 118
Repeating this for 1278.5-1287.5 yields 121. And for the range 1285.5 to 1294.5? 119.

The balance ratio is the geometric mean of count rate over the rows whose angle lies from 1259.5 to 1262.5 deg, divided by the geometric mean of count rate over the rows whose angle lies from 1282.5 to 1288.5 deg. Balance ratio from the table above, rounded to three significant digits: 1.01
